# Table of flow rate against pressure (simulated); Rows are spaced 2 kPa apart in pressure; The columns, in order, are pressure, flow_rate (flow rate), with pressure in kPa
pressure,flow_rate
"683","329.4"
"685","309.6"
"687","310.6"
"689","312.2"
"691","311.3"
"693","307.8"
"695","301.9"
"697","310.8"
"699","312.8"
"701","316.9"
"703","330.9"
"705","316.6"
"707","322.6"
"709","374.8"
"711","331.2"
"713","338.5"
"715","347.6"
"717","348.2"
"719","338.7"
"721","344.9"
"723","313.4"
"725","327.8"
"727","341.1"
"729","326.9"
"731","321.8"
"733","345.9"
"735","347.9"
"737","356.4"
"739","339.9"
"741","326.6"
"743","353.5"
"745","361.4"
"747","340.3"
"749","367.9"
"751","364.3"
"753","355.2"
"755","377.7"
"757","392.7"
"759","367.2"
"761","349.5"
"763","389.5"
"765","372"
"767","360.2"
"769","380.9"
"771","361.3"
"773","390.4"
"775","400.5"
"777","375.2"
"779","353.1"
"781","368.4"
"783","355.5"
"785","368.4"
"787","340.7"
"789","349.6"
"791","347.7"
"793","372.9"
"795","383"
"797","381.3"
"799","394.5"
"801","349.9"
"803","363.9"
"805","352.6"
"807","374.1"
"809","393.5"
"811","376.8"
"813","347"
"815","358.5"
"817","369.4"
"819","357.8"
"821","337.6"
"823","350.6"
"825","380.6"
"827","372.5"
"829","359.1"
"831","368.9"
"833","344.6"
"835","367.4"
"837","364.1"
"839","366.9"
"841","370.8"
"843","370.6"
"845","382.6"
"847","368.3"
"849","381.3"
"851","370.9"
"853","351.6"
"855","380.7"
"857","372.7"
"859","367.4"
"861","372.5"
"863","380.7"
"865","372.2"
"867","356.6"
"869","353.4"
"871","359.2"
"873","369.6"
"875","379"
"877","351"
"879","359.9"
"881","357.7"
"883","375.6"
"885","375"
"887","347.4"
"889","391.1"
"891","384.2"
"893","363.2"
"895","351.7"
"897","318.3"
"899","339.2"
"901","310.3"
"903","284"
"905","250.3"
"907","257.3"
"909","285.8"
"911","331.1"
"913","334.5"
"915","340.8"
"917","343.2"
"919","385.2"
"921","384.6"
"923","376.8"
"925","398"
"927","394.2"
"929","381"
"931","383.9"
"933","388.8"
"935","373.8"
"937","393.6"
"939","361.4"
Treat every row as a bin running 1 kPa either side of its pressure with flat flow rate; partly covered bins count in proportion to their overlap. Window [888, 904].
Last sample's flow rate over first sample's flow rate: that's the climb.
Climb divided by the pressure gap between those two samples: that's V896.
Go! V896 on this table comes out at -7.65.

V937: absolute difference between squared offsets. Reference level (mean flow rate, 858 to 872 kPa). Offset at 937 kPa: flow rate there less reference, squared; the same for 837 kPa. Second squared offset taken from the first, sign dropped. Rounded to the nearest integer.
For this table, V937 758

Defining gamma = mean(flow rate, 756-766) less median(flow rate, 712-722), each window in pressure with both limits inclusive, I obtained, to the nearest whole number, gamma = 29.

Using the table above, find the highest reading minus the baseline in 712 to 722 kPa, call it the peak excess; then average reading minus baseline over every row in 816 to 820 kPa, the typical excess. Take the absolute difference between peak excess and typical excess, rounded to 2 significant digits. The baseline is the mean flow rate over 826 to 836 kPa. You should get 15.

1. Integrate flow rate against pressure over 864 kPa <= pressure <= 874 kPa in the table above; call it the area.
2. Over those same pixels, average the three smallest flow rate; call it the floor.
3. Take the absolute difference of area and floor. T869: 3266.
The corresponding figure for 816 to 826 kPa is 3243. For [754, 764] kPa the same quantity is 3388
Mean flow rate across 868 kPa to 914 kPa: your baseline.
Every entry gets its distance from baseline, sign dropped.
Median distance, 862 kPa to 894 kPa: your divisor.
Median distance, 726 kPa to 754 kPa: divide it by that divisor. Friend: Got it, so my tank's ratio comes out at 0.52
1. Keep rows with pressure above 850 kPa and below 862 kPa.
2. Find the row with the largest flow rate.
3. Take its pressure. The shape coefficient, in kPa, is 855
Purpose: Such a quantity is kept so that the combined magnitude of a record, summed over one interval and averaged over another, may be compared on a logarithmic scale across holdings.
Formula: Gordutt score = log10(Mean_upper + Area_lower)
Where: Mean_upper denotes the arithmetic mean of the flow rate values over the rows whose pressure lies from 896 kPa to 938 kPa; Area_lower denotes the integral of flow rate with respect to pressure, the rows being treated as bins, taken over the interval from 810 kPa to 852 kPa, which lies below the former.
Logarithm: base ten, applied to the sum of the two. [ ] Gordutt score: 4.20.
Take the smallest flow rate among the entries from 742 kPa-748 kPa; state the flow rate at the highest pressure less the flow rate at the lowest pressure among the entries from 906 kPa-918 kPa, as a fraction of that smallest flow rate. 0.25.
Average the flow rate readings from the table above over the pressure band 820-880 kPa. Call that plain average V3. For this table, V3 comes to 366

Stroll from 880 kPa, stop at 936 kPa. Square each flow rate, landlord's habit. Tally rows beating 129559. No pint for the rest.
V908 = 14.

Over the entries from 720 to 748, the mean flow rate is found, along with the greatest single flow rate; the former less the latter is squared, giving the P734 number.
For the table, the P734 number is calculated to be 496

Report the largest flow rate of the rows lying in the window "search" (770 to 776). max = 400.5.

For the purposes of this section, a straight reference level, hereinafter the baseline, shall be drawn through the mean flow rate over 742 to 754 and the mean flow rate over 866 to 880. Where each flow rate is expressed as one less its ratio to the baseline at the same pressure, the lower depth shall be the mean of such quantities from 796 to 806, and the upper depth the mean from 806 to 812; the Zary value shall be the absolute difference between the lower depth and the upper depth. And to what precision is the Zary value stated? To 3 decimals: 0.036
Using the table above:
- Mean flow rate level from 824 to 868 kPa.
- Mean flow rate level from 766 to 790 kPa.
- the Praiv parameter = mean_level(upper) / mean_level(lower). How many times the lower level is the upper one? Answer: 1.01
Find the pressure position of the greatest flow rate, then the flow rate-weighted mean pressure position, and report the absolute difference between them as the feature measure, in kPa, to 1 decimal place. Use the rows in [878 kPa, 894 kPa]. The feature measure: 2.9 kPa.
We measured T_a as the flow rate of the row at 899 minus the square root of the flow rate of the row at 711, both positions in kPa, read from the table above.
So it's 321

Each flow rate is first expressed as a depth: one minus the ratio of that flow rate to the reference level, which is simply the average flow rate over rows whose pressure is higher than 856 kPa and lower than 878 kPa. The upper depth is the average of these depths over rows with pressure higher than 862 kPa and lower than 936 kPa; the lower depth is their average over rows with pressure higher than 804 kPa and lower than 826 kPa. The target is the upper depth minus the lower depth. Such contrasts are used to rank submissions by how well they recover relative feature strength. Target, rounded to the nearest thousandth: 0.027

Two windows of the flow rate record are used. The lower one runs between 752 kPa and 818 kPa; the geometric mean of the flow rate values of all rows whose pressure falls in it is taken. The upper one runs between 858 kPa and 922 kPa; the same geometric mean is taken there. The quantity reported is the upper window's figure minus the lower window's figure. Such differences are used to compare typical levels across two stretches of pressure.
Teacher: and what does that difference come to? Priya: -23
